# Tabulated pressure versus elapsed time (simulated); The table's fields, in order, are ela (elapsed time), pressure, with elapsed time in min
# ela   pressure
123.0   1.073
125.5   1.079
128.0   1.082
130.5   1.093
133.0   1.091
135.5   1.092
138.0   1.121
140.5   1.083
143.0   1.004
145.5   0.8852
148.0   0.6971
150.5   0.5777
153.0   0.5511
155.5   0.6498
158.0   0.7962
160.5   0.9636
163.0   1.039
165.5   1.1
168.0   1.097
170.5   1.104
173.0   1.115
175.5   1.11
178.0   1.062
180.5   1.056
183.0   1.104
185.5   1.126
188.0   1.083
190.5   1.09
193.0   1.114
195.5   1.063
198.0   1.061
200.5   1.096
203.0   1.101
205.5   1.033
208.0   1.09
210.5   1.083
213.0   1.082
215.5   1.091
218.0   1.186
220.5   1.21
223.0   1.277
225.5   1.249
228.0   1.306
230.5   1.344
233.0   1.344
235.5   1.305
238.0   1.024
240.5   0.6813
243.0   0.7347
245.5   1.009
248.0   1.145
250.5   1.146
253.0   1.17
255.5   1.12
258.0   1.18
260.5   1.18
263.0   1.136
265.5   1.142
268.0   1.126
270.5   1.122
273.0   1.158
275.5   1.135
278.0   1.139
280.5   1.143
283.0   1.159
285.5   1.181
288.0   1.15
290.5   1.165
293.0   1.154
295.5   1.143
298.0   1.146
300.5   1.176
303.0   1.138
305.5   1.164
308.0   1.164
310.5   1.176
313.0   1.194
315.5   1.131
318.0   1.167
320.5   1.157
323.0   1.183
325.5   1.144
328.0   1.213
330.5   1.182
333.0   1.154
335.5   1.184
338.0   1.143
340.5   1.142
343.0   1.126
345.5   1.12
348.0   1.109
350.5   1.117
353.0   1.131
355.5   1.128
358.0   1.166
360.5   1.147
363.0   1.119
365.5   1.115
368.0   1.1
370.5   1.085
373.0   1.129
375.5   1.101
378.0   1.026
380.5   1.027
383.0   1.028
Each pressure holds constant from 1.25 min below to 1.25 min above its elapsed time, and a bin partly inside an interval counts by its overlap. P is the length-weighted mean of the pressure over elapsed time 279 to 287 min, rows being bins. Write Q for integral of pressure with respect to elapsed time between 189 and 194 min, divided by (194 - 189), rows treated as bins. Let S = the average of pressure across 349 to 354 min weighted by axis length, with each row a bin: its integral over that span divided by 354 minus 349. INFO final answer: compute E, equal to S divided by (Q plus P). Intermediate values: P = 1.160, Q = 1.10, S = 1.12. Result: 0.497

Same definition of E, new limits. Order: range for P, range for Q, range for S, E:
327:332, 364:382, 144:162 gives 0.325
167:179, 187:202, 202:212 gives 0.493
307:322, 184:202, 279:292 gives 0.514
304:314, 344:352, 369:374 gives 0.483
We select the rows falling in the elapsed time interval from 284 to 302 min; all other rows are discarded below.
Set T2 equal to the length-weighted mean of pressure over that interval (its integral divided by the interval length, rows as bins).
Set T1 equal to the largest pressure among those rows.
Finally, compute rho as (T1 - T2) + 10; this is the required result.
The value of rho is 10.0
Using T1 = 1.181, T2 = 1.16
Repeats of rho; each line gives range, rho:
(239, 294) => 10.1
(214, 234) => 10.1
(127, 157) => 10.2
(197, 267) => 10.2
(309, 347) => 10.1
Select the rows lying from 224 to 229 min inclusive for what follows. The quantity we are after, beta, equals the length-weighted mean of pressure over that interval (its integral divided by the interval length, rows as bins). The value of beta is 1.28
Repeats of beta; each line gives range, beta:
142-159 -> 0.73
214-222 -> 1.16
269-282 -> 1.14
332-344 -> 1.15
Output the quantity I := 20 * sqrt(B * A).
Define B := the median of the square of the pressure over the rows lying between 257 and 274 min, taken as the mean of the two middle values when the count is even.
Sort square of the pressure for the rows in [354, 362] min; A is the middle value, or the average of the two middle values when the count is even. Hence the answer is 26.2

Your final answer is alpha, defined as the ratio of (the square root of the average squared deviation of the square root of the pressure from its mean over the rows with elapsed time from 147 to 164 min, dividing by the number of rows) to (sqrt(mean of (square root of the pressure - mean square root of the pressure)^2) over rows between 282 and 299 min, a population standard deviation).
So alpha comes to 17.7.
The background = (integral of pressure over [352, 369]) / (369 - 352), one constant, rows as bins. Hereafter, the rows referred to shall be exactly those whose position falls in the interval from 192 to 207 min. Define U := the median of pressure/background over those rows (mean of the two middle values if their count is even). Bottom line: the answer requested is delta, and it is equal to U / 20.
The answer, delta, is 0.0478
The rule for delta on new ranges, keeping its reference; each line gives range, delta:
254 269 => 0.0504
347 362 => 0.0500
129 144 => 0.0483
